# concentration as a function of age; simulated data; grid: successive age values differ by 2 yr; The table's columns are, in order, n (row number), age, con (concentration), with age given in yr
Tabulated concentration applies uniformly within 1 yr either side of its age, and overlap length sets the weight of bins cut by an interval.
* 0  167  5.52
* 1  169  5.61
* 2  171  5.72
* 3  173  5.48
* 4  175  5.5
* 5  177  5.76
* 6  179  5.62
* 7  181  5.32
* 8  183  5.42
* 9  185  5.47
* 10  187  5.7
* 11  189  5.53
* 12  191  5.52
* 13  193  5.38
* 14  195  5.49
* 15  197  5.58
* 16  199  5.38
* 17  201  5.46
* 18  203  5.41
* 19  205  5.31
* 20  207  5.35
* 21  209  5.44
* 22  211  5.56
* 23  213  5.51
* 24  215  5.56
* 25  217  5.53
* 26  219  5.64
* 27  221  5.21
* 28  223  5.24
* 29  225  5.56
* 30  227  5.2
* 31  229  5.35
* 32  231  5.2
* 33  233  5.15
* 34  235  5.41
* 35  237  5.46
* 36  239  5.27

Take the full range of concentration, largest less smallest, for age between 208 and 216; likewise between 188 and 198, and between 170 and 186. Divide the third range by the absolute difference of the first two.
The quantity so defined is 5.5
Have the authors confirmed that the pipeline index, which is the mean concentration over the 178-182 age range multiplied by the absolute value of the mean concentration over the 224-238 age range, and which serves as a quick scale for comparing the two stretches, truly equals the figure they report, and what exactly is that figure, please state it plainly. 29.2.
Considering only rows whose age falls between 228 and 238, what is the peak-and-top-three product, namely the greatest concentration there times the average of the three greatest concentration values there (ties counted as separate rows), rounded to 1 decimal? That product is 29.5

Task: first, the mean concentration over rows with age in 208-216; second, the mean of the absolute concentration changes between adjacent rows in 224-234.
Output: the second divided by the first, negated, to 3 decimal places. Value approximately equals -0.032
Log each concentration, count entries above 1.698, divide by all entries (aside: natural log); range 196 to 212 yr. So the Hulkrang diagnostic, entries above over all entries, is 0.25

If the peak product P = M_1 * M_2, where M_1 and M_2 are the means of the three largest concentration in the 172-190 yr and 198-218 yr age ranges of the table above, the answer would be 31.6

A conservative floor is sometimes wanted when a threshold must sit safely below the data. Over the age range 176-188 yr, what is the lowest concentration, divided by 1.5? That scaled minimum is 3.547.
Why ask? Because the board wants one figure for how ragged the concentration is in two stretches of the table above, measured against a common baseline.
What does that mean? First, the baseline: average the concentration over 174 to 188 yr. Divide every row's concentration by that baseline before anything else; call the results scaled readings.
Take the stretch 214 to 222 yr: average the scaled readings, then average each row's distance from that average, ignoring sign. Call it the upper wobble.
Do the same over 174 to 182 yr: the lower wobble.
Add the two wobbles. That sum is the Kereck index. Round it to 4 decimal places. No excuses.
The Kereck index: 0.0501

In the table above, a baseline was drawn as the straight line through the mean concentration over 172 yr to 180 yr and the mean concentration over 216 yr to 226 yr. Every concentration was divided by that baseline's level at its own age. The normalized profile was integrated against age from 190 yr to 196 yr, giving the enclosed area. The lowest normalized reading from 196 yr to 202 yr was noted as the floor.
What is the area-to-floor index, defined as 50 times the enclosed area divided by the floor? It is 304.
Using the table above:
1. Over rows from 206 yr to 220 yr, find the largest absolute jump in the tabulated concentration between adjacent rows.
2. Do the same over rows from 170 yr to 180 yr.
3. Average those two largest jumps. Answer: 0.19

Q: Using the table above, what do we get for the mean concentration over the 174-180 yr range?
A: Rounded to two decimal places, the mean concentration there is 5.63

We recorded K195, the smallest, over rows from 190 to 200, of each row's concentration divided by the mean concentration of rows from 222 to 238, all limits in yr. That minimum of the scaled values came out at 1.01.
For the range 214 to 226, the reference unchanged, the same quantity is 0.98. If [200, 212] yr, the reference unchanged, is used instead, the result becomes 1.00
